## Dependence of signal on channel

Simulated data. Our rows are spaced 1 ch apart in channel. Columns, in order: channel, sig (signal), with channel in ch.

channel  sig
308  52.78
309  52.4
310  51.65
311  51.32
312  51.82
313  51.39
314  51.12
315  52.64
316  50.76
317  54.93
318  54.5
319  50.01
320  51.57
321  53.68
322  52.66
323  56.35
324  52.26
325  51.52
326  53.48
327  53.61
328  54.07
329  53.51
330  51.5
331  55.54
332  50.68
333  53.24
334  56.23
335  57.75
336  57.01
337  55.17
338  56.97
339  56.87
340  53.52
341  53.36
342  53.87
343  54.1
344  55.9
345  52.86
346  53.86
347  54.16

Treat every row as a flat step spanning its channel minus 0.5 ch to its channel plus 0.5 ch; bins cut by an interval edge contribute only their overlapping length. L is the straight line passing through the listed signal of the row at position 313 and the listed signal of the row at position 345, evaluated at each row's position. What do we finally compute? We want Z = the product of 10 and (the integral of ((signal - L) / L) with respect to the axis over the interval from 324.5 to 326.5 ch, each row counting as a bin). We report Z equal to 0.21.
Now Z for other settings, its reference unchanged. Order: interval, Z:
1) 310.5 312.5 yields 0.10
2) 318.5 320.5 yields -0.35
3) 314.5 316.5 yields 0.08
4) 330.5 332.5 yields 0.33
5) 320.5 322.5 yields 0.54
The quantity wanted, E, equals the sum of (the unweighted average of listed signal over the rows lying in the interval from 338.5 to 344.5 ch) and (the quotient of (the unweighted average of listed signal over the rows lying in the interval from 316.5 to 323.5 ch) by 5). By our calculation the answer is 65.3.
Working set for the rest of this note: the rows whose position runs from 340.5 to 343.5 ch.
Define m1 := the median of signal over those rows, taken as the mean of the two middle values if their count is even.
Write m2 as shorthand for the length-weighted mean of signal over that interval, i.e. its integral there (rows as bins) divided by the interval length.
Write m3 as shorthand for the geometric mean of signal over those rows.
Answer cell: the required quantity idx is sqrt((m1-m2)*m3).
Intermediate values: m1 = 53.9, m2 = 53.8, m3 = 53.8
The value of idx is 2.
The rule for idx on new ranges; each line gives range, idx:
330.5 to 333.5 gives 2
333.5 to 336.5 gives 1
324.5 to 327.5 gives 6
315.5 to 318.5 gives 8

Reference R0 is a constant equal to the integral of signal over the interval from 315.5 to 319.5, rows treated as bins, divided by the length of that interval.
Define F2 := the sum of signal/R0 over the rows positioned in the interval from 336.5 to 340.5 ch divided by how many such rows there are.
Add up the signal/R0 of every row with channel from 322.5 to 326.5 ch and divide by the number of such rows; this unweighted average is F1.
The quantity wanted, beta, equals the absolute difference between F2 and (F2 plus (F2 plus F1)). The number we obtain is 2.07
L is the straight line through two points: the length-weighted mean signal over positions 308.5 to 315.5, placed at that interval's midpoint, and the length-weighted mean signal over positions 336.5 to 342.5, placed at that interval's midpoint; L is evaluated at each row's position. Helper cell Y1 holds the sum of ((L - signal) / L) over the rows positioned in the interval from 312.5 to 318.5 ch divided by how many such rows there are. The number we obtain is -0.007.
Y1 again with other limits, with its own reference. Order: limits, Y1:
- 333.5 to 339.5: -0.038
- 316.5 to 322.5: -0.005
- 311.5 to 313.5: 0.004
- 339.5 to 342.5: 0.028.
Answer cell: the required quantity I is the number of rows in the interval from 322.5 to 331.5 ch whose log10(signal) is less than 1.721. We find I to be 3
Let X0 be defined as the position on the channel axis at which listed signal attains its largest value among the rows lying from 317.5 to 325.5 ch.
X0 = 323 ch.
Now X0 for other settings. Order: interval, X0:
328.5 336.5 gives 335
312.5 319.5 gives 317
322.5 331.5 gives 323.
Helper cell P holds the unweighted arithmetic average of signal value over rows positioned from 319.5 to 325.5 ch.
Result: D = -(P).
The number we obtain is -53.0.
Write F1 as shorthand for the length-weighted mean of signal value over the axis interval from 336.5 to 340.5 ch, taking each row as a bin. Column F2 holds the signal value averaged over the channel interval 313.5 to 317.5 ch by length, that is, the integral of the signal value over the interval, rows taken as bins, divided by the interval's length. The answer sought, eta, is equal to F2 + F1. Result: 108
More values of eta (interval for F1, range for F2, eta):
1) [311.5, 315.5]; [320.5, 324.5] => 105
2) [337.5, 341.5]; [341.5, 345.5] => 109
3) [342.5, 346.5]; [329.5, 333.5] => 107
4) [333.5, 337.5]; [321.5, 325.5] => 110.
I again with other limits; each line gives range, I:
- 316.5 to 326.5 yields 4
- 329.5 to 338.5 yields 2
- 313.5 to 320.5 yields 4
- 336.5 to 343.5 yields 0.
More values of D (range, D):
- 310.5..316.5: -51.5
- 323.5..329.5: -53.1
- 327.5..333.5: -53.1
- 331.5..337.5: -55.0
